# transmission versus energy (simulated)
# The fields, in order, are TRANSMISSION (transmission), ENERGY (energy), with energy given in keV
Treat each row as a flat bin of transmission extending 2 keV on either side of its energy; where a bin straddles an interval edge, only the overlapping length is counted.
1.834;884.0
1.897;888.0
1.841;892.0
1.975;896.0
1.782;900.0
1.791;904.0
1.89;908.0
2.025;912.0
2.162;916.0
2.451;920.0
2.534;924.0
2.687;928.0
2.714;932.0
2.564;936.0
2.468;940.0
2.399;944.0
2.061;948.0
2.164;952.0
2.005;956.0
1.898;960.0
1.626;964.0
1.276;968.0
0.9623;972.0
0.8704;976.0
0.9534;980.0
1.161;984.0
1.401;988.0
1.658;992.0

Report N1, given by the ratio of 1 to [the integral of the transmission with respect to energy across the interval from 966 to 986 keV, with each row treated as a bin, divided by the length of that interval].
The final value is 0.96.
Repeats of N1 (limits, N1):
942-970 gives 0.52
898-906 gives 0.56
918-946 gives 0.39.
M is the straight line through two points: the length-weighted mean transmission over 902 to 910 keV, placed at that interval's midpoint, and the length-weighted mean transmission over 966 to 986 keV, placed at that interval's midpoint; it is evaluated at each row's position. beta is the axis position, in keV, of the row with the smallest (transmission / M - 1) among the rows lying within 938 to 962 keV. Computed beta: 948.0 keV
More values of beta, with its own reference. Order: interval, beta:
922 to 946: 924.0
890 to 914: 892.0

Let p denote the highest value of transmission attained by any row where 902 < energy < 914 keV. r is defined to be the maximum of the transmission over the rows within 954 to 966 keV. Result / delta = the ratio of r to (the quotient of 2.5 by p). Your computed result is 1.6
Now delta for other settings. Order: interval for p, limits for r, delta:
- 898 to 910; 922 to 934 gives 2.1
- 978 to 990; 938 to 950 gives 1.4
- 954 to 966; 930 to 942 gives 2.2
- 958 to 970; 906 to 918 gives 1.6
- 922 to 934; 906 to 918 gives 2.3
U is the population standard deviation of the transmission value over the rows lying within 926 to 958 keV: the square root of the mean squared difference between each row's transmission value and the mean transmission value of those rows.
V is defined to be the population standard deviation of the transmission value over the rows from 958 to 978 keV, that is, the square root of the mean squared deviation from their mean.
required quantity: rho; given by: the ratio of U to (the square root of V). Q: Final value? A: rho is 0.41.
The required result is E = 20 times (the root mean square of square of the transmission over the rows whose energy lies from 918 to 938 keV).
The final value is 135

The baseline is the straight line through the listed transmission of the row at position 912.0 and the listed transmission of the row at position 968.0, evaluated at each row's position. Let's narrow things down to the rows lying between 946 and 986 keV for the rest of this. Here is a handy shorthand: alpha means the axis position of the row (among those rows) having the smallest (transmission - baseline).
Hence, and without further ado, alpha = 976.0 keV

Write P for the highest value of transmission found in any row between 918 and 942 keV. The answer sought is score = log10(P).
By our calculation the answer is 0.434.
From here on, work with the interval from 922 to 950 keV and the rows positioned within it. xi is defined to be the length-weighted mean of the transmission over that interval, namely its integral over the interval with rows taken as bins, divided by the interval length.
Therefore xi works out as 2.5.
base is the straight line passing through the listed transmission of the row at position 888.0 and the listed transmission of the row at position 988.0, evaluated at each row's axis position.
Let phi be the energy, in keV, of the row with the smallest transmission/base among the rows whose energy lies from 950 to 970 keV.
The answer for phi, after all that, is 968.0 keV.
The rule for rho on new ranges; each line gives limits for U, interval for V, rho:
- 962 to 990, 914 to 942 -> 0.62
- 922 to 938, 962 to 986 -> 0.15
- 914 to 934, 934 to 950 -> 0.46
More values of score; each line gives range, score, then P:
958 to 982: 0.278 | 1.898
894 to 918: 0.335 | 2.162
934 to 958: 0.409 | 2.564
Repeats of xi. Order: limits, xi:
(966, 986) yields 1.0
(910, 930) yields 2.4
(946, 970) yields 1.8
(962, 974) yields 1.3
